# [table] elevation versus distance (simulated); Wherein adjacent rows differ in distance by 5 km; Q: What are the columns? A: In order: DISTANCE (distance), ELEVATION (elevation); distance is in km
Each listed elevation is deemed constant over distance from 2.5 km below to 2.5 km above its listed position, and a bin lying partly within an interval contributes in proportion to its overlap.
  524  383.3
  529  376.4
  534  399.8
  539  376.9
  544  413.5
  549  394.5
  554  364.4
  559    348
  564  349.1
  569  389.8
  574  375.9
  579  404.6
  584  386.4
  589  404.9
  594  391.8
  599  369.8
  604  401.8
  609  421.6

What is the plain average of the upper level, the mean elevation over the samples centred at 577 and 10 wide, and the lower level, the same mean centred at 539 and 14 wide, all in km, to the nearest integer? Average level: 393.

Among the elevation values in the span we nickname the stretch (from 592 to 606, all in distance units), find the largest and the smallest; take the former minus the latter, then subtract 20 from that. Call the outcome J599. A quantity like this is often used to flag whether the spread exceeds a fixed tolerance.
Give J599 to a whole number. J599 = 12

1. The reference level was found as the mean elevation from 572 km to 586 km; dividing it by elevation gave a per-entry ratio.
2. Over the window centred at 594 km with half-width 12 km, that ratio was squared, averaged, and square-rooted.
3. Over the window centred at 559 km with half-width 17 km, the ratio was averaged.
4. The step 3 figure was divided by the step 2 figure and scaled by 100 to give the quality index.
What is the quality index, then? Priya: 104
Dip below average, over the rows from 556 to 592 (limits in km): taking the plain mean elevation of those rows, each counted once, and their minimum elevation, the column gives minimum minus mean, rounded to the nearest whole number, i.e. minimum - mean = -32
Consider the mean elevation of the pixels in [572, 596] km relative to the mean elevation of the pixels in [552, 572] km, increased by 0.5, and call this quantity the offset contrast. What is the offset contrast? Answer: 1.58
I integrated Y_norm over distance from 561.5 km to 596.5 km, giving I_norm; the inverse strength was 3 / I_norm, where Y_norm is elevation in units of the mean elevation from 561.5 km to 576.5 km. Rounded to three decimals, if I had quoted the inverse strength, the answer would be 0.083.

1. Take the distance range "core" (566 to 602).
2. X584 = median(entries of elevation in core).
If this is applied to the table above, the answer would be 390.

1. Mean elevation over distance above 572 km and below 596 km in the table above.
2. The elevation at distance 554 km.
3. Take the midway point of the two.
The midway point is 379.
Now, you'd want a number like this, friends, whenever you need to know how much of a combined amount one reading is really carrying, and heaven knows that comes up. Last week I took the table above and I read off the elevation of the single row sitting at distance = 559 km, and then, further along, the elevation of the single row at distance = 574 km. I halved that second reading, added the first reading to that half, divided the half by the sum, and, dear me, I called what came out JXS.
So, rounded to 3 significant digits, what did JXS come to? 0.351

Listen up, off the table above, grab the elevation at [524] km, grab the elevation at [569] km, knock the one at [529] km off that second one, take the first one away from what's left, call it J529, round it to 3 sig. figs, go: -370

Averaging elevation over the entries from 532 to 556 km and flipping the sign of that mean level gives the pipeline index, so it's -390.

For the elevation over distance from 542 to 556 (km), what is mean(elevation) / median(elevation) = 0.991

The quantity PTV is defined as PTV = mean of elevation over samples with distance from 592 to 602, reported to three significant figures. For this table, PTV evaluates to 381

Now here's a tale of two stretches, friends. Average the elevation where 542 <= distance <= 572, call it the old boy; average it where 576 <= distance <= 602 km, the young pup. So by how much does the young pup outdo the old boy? 15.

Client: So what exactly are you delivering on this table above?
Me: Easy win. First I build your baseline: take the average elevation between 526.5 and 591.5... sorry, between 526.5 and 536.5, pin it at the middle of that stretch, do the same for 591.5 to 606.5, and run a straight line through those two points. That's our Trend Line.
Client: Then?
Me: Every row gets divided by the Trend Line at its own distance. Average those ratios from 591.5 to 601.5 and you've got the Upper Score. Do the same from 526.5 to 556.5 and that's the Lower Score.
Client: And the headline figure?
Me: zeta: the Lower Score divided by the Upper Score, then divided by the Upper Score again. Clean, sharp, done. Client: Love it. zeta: 1.04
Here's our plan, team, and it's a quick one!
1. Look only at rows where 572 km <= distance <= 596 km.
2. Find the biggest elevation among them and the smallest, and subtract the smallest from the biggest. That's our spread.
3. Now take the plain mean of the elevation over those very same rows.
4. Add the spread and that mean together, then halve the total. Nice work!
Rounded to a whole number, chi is 211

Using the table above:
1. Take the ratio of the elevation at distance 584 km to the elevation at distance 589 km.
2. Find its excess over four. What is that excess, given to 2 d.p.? -3.05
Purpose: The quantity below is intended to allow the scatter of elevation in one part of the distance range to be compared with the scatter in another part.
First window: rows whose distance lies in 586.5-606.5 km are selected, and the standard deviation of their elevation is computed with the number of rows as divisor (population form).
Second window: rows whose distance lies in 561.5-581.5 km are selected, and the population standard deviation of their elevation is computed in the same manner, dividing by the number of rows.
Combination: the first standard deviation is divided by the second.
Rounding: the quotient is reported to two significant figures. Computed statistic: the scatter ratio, 0.67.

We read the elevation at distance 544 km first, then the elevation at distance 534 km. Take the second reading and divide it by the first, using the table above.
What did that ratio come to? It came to 0.97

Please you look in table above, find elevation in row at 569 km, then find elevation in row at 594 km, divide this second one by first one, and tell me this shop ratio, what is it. 1.01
